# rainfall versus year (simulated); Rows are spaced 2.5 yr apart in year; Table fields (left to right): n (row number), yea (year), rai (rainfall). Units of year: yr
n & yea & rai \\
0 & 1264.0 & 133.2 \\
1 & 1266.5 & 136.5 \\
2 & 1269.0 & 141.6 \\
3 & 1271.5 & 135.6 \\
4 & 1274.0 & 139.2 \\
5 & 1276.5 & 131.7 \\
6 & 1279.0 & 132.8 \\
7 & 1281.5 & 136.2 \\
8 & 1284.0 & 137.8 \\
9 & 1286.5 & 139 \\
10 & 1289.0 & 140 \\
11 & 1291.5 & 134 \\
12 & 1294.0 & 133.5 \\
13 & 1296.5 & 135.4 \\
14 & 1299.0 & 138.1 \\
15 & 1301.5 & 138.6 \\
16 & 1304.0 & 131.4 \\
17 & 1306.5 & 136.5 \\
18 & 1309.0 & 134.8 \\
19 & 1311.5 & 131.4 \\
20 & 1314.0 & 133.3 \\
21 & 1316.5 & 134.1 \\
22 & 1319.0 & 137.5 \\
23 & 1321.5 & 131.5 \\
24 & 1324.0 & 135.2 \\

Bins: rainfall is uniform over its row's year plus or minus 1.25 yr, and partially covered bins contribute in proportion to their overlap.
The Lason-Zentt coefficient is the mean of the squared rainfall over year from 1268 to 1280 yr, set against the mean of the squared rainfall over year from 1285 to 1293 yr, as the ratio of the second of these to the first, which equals 1.02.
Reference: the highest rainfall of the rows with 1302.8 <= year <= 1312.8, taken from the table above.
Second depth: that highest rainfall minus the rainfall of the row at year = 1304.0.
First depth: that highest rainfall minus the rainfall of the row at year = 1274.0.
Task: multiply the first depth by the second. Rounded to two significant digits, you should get -14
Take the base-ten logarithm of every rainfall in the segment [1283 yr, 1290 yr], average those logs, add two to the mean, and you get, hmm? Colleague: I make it 4.143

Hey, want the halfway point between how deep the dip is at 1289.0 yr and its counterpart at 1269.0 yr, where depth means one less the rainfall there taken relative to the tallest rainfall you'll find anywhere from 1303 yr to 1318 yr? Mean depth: -0.032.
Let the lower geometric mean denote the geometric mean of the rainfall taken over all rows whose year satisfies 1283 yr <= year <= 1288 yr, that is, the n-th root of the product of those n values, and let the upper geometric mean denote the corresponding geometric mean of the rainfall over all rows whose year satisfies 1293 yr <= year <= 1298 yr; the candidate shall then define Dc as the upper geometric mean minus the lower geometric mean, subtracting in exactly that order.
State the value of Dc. -4.0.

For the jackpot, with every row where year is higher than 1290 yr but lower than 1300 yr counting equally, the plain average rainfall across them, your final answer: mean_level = 135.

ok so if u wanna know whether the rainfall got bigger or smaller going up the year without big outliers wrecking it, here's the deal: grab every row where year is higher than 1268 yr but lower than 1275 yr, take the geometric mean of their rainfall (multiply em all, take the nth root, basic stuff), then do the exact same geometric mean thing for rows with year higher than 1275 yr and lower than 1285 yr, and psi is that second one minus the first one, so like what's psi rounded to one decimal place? -4.2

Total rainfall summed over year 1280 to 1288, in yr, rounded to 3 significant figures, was 413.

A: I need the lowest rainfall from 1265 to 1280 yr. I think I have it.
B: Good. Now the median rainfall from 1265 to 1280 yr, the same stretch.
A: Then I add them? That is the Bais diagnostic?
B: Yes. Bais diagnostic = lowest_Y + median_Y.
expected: 268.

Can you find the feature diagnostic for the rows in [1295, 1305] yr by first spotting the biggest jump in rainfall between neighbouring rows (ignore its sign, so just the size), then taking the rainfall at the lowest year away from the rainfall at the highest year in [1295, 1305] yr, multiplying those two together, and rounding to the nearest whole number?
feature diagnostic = -29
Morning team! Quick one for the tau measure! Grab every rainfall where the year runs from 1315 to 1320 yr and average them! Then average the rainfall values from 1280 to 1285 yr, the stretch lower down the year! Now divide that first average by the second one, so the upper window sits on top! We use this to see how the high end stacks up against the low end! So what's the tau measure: 0.99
